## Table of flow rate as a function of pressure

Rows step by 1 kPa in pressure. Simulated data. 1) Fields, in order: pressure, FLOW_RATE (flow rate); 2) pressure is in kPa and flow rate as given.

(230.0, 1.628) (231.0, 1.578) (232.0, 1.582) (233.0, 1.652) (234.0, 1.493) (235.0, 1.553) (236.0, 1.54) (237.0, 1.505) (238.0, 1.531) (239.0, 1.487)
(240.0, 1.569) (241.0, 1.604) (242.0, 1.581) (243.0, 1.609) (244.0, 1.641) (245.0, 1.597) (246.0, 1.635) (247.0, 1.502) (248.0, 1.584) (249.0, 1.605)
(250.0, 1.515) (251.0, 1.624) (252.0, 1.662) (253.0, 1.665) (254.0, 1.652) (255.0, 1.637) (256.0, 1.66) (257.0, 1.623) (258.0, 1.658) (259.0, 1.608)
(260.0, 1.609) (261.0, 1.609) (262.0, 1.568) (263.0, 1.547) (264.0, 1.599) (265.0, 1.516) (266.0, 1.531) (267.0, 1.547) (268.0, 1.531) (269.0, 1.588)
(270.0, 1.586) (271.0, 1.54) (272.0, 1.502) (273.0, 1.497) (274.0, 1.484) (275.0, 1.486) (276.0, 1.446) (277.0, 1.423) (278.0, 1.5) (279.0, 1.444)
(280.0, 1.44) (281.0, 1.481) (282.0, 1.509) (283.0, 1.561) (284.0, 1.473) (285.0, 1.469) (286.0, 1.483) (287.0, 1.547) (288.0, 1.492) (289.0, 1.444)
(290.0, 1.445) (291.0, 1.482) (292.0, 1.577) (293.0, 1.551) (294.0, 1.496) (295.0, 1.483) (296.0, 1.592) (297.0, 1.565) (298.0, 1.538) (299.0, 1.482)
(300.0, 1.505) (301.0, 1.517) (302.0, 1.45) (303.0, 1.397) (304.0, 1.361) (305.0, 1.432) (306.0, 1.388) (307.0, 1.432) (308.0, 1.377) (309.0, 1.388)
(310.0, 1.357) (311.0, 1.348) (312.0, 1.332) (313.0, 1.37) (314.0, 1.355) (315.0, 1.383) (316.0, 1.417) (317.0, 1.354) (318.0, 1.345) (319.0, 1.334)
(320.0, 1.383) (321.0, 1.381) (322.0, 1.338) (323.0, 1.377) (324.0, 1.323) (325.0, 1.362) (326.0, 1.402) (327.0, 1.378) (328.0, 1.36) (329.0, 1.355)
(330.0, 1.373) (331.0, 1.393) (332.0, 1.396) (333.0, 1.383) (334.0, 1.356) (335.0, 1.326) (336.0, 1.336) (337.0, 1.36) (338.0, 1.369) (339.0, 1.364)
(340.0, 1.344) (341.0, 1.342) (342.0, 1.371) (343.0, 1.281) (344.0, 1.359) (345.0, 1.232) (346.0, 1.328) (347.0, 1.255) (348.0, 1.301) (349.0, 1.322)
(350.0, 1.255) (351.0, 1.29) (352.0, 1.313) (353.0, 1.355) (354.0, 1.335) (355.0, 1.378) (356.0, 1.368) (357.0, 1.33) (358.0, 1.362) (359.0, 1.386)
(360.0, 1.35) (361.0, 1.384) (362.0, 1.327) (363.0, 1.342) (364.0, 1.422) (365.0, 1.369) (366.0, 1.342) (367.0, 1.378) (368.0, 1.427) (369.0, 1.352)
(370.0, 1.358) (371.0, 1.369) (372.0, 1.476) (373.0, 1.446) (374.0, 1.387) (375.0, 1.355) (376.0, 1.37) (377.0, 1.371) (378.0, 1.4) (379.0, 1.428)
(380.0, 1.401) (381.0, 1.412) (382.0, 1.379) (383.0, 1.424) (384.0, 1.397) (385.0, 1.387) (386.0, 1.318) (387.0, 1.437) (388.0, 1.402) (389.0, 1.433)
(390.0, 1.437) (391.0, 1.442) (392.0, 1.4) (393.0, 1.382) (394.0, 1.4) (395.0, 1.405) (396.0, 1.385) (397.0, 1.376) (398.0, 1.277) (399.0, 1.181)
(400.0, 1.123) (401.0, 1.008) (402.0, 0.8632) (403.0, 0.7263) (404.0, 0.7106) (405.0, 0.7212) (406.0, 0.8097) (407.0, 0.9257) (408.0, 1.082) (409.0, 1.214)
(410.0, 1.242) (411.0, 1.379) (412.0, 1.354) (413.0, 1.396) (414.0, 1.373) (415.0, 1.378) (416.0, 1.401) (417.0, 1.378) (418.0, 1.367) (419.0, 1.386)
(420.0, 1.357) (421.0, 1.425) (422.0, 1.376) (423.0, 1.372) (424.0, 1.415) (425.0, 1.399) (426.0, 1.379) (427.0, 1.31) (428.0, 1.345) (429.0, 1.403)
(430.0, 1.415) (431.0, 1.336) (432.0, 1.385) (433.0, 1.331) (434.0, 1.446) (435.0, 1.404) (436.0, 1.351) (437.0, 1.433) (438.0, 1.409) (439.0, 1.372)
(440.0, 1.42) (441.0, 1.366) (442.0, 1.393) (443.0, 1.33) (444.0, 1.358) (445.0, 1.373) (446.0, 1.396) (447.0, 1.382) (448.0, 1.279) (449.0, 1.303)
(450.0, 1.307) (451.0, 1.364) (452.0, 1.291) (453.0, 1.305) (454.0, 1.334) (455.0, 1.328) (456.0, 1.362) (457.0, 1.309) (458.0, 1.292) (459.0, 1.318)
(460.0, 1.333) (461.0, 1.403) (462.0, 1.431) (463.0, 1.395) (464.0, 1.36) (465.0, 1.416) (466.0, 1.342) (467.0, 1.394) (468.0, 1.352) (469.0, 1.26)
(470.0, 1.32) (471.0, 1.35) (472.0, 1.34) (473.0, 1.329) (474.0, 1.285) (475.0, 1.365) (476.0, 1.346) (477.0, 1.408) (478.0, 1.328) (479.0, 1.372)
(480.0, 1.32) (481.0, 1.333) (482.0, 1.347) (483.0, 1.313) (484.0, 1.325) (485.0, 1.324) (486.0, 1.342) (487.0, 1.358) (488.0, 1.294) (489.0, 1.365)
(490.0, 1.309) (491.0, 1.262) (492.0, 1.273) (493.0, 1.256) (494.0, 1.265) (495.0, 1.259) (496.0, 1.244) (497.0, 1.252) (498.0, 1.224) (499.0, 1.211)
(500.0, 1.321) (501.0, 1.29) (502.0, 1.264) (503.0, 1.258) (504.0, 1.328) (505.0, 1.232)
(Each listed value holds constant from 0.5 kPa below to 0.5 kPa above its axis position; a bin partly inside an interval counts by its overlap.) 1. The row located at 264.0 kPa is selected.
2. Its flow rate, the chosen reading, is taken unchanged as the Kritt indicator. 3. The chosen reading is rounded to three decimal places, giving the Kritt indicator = 1.599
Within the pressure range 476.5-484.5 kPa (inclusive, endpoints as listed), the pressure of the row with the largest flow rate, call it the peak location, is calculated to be 477.0 kPa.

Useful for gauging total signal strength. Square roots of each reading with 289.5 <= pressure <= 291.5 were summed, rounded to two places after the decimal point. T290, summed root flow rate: 2.42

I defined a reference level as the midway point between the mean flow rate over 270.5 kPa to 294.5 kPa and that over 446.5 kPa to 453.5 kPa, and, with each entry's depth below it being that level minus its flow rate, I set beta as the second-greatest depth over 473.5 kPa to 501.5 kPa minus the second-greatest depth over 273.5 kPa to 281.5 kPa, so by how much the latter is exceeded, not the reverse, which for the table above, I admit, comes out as 0.22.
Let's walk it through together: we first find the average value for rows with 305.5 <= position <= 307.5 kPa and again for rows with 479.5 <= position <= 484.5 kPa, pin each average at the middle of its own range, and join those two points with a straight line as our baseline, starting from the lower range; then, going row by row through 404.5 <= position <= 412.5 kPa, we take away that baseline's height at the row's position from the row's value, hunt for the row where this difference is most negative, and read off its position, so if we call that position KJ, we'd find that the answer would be 405.0 kPa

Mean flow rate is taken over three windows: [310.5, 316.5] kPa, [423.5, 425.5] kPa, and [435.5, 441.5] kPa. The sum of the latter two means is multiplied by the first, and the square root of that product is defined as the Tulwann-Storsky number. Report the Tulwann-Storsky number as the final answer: 1.96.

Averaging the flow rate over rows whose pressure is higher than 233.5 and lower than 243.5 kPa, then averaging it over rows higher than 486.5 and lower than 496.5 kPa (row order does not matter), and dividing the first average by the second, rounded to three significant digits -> 1.20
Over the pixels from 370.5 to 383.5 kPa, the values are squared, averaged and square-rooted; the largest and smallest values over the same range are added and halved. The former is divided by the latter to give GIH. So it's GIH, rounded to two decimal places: 0.99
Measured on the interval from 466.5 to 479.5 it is 1.01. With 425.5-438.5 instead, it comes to 1.00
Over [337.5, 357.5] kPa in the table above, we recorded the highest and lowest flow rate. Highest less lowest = 0.146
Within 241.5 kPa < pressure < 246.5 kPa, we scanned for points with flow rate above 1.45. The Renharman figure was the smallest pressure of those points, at 242.0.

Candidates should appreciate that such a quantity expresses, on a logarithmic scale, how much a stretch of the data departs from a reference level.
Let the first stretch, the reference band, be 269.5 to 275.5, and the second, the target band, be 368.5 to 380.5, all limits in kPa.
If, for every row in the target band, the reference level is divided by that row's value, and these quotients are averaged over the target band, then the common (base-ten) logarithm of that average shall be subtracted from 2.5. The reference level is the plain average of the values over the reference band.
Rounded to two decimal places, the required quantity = 2.46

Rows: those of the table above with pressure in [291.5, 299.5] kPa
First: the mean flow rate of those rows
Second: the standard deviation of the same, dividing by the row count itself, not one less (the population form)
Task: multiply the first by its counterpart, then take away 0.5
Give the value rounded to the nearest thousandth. -0.438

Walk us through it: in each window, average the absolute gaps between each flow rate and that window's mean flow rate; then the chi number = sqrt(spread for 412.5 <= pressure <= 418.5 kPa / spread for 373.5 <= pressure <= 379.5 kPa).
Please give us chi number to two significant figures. 0.74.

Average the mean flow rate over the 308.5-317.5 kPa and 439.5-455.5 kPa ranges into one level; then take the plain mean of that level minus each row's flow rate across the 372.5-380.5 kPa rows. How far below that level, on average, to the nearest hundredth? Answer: -0.04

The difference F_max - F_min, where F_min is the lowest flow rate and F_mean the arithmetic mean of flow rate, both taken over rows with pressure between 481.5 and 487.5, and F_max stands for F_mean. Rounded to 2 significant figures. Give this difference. 0.022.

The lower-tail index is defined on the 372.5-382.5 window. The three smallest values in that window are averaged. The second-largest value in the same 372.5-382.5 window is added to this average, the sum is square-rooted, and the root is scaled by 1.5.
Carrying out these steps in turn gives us 2.51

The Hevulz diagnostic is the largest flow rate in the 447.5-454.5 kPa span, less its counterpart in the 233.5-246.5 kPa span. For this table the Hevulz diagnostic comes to -0.28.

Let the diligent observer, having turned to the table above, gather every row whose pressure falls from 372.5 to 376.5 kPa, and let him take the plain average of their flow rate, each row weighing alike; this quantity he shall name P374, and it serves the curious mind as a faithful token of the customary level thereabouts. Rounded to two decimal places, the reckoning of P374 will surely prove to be 1.39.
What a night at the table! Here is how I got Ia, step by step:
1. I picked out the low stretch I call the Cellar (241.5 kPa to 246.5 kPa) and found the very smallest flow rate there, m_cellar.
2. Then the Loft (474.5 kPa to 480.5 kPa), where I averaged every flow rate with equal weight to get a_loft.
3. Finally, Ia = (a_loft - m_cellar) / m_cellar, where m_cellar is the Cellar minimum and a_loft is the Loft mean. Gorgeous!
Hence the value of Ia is -0.14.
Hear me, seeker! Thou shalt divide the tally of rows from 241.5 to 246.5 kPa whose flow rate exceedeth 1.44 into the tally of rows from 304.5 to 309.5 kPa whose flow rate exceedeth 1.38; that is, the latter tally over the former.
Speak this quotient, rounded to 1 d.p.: 0.8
